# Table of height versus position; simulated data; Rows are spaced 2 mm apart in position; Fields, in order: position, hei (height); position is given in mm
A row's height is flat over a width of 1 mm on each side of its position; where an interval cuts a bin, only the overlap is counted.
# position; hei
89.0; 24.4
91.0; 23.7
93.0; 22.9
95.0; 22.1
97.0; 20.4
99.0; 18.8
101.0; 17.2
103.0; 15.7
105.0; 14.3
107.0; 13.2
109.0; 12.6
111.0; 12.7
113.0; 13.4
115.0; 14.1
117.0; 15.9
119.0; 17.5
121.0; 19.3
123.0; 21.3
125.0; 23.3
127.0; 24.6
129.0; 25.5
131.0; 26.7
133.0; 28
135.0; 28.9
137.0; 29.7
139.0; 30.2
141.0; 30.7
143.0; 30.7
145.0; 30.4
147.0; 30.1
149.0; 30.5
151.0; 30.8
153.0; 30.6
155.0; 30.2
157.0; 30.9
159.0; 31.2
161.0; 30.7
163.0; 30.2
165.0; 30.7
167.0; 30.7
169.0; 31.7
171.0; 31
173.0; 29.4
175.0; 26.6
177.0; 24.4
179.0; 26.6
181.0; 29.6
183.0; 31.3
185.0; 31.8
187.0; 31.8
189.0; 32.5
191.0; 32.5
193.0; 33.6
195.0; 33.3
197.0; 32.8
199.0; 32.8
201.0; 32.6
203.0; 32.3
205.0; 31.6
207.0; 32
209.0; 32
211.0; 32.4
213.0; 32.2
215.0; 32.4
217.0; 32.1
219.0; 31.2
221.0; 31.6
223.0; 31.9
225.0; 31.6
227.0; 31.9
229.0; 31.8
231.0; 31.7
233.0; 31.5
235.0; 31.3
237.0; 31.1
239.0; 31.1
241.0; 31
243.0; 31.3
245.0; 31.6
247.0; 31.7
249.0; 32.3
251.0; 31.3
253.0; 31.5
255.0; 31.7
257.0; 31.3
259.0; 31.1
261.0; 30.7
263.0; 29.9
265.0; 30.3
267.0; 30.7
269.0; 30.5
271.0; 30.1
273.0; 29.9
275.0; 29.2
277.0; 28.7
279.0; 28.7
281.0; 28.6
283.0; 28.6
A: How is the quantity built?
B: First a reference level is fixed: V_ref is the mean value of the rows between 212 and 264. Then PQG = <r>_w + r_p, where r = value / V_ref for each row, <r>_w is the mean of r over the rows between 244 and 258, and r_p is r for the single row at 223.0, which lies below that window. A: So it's 2.0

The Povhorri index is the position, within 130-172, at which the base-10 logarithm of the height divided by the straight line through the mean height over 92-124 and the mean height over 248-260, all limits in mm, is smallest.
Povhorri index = 171.0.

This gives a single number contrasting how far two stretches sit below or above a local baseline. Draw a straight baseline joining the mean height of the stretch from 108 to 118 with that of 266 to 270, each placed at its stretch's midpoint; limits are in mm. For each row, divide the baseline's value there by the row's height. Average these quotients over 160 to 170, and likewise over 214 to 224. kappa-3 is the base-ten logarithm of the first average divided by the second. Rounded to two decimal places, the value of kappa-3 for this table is -0.10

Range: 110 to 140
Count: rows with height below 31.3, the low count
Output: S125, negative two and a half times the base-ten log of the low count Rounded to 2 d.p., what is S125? -2.94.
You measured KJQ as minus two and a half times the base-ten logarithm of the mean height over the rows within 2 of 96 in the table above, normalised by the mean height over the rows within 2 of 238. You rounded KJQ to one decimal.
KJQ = 0.4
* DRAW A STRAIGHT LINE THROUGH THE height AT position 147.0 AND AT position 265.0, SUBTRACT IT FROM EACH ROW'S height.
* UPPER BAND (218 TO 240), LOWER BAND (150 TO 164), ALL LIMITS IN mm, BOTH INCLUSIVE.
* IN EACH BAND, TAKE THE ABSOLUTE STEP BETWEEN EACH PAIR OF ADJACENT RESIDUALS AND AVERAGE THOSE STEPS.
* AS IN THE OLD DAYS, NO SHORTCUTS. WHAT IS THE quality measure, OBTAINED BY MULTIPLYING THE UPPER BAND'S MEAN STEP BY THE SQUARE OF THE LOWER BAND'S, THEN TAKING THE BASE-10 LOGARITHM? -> -1.4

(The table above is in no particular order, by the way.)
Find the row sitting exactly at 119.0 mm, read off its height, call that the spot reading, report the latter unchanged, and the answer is 17.5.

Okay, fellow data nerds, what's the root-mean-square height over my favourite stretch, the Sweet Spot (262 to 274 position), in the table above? 30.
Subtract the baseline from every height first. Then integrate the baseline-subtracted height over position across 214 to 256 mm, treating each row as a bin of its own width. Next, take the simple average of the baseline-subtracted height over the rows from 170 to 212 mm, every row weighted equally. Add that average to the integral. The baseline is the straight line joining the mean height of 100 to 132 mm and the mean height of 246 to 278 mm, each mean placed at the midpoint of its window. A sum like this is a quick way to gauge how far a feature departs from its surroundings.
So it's 144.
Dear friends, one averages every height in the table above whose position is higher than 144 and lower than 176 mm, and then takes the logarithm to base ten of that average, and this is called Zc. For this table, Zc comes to 1.48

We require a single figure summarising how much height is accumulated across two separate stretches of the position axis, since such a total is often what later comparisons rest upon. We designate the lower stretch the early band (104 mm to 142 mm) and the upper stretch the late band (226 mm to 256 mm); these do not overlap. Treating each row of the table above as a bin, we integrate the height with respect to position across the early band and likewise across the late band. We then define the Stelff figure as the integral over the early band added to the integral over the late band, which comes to 1749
